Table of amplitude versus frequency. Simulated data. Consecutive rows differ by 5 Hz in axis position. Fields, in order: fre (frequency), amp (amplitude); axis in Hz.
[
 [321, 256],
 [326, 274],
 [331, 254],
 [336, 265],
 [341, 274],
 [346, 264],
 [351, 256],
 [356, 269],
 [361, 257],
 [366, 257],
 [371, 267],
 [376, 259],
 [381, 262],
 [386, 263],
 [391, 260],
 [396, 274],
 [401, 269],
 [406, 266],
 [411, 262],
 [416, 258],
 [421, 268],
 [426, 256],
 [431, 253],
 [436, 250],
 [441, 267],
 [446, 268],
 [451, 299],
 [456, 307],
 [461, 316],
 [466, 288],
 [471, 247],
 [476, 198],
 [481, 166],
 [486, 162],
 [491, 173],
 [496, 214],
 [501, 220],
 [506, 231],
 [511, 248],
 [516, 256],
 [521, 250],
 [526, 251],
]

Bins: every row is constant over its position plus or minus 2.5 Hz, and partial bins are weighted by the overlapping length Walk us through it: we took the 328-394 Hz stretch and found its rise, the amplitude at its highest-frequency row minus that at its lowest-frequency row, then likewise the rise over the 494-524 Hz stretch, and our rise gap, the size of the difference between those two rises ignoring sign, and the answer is 30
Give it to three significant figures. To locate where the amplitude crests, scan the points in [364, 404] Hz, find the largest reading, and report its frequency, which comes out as 396 Hz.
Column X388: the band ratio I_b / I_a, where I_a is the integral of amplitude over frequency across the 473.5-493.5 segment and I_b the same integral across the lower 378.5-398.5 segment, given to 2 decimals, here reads 1.52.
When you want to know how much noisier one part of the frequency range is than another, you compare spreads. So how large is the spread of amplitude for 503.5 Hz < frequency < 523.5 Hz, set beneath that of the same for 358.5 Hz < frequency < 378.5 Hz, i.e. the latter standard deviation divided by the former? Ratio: 0.44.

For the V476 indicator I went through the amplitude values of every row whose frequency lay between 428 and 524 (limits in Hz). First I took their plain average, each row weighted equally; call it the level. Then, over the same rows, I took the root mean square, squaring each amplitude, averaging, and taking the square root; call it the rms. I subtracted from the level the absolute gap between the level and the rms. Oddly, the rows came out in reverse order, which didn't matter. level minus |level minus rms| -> 239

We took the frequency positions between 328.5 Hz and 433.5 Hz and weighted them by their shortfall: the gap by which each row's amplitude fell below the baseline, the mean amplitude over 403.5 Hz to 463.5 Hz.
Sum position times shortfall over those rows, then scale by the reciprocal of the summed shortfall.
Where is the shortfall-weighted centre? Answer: 382.7 Hz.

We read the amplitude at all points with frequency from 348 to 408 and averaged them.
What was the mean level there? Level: 263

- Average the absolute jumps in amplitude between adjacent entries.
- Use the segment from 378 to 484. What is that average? 14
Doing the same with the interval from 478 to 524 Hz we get 13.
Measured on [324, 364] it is 12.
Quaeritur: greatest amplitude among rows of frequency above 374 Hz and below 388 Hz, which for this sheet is 263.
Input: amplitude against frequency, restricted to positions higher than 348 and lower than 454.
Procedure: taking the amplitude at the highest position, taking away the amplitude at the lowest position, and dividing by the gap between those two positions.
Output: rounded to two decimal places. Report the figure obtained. 0.43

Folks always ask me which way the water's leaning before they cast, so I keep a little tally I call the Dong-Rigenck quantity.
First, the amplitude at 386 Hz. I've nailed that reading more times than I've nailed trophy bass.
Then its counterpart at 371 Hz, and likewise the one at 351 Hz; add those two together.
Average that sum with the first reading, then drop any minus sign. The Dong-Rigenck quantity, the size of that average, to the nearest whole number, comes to 393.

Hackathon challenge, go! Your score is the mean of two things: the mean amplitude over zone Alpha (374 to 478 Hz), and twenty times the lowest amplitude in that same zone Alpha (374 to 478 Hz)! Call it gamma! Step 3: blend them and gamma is 2113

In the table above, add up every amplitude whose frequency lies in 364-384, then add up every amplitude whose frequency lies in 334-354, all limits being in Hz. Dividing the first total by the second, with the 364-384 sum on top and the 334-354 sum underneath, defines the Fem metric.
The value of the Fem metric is 0.99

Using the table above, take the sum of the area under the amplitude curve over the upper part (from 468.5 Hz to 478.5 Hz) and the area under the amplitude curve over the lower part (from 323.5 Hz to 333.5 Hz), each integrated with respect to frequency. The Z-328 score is 4865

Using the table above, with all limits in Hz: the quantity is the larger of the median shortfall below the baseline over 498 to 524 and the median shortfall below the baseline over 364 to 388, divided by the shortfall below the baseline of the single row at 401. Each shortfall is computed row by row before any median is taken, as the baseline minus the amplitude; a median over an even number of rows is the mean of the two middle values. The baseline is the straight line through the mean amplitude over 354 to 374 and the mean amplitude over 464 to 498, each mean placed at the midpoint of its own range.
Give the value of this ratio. 0.3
